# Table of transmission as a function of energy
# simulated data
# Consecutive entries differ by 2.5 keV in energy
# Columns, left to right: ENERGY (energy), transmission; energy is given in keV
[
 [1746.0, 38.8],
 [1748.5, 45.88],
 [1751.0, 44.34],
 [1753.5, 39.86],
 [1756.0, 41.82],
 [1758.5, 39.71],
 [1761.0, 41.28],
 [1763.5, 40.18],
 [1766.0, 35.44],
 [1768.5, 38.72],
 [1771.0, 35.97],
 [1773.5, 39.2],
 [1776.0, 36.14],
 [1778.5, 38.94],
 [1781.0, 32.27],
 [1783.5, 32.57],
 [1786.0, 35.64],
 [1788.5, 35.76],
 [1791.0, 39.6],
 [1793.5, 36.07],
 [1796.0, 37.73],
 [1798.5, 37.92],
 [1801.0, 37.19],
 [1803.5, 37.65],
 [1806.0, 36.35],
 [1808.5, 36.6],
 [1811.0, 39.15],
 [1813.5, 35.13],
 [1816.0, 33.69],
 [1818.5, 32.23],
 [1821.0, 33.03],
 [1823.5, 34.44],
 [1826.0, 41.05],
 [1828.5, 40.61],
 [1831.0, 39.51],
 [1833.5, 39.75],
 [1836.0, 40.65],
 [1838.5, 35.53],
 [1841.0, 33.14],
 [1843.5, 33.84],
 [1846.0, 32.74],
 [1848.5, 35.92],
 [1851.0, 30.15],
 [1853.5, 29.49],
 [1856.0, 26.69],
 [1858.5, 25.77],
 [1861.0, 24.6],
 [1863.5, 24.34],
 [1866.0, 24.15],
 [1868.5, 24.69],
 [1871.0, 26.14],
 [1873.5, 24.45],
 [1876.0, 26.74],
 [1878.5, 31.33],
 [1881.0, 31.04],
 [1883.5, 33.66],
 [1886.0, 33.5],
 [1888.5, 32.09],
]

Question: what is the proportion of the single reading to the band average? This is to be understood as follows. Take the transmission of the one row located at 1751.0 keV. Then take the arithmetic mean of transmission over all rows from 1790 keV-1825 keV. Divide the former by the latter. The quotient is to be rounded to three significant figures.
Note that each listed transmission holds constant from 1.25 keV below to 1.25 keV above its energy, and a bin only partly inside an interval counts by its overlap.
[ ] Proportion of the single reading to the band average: 1.22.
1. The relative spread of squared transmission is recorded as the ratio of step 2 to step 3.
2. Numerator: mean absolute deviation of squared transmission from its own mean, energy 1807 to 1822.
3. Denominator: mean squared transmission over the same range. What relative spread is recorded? 0.11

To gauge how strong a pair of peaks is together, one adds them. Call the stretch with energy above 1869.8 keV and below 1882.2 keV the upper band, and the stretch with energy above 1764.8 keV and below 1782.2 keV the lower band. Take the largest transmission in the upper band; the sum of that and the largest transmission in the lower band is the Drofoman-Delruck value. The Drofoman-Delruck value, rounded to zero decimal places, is 71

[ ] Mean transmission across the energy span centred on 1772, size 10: 37.5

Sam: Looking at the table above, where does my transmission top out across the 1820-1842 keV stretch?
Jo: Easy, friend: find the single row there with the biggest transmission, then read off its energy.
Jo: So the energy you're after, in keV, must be 1826.0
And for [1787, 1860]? 1826.0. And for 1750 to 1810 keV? 1751.0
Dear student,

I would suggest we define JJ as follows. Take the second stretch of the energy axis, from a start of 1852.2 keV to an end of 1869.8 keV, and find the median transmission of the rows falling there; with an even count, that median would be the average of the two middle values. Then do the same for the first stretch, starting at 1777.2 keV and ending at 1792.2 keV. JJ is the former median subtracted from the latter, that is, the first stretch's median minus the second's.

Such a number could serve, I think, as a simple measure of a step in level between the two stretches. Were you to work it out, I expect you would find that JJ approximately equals 11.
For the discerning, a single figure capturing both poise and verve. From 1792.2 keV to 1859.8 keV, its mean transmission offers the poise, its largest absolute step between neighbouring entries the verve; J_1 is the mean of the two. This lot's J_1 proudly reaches 20.9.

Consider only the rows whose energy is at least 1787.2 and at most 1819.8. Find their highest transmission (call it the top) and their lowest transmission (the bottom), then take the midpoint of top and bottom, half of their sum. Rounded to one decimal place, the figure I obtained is 35.9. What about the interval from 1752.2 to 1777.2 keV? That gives 38.6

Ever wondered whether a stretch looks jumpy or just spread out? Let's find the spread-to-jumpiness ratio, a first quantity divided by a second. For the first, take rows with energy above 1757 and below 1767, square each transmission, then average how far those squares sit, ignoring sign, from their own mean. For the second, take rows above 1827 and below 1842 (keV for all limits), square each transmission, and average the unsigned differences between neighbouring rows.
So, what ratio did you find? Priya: 1.0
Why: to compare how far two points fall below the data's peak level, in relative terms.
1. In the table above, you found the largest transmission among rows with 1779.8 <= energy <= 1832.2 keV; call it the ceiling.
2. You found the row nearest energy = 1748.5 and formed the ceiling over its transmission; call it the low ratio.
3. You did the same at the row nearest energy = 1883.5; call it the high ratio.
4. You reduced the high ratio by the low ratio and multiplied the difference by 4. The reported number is 1.3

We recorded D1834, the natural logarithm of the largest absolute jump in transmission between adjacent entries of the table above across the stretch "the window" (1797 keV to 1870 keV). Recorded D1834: 1.89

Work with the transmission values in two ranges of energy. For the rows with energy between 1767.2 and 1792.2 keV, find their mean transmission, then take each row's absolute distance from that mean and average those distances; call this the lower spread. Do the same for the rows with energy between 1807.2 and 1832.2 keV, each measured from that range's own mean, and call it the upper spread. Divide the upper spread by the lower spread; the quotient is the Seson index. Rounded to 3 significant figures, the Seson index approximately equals 1.35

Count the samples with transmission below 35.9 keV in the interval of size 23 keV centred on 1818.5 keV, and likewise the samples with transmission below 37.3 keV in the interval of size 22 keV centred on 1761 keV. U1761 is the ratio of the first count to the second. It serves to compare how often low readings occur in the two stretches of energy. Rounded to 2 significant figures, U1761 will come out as 2.5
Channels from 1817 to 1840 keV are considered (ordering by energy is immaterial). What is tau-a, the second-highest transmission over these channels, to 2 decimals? 40.65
